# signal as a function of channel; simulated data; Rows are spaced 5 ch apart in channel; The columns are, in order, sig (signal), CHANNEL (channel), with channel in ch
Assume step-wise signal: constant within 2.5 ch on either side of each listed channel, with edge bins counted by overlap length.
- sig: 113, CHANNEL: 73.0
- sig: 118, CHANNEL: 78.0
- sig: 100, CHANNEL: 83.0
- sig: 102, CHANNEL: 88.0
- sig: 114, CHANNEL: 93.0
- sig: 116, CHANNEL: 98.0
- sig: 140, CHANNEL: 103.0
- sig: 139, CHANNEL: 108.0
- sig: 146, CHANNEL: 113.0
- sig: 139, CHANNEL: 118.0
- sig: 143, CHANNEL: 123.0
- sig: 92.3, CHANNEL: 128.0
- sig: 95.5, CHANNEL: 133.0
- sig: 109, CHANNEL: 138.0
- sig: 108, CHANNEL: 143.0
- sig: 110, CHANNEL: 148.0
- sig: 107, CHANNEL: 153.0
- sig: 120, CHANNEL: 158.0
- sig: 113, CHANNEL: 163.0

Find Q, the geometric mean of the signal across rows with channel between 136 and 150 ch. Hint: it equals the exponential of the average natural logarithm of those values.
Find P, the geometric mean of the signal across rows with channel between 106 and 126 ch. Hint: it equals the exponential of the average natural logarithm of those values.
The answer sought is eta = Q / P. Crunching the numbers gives 0.769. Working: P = 142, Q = 109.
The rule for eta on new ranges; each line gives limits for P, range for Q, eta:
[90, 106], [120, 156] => 0.882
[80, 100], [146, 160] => 1.041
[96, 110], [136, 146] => 0.827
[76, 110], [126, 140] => 0.840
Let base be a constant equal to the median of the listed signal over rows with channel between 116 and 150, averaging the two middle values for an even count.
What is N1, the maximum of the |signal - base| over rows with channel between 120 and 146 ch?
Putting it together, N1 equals 34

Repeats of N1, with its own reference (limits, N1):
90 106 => 31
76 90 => 9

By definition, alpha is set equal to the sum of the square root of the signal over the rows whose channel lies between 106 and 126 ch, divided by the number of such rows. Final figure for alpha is 11.9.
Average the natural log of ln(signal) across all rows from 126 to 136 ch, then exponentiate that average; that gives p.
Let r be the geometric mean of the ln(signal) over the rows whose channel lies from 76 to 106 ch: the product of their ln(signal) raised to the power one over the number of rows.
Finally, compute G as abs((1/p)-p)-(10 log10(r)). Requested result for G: -2.4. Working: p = 4.5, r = 4.74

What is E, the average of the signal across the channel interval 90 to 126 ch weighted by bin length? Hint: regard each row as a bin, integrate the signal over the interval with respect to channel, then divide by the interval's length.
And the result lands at 133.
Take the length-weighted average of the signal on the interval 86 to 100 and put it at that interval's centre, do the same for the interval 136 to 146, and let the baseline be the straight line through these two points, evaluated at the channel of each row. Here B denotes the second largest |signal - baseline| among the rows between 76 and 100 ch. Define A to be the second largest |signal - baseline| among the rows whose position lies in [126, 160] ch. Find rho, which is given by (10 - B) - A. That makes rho -12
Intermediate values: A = 13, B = 9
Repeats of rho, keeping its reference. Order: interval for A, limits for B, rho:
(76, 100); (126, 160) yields -12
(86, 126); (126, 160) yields -37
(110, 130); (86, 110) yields -53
